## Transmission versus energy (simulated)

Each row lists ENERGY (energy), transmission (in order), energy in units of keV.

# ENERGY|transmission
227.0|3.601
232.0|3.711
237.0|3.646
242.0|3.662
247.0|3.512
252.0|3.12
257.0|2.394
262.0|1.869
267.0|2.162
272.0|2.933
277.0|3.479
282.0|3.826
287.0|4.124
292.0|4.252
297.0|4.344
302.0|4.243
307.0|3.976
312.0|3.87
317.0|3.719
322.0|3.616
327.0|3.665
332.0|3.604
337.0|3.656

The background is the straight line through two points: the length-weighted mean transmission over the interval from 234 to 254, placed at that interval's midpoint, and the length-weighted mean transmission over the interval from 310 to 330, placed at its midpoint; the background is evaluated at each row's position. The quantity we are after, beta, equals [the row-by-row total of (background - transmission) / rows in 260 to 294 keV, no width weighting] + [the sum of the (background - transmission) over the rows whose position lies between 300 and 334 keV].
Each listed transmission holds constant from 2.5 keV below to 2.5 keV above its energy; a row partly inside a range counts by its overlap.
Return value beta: 1.7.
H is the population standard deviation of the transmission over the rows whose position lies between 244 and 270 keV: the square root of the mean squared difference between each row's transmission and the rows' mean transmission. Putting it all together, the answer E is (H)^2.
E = 0.4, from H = 0.6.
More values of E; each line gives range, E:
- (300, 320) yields 0.0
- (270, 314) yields 0.2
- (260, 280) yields 0.4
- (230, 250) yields 0.0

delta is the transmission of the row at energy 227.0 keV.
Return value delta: 3.601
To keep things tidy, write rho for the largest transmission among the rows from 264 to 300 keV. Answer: 4.344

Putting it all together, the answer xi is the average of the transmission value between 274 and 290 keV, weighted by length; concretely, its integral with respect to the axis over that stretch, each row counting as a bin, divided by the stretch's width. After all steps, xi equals 3.80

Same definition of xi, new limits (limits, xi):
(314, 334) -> 3.66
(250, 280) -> 2.67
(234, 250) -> 3.59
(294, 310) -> 4.18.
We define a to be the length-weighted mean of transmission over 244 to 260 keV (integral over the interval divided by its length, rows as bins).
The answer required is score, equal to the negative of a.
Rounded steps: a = 2.99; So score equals -2.99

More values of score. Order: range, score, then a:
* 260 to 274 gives -2.32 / 2.32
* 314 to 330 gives -3.67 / 3.67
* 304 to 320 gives -3.86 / 3.86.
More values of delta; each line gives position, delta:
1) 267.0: 2.162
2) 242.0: 3.662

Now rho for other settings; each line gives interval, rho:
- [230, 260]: 3.711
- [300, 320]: 4.243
